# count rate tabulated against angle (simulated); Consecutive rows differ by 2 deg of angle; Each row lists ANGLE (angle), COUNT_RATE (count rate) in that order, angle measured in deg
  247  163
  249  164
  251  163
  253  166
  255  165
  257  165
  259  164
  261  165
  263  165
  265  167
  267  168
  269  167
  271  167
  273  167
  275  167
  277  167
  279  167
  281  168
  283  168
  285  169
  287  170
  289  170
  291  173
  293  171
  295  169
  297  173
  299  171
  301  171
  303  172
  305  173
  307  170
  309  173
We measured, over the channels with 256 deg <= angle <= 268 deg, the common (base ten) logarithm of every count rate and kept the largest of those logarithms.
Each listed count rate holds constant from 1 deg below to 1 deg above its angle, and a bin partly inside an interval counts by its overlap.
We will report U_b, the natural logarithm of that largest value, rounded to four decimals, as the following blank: 0.7999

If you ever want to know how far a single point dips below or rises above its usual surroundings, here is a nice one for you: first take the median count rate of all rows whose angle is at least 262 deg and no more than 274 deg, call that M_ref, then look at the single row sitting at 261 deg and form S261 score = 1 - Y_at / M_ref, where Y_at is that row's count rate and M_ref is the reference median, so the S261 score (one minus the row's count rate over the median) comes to 0.012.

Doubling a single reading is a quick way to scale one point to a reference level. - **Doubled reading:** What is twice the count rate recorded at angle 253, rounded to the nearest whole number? 332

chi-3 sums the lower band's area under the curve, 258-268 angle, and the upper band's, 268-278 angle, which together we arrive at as 3328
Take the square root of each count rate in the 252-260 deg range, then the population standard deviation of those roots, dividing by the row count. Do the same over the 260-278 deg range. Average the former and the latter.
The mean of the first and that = 0.032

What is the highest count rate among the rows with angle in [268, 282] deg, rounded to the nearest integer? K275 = 168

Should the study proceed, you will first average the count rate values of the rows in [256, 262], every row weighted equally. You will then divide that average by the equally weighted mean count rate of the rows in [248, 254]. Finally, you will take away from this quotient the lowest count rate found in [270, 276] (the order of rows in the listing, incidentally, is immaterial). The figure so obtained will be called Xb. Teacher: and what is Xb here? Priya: -166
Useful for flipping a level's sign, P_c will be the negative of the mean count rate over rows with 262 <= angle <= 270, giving -167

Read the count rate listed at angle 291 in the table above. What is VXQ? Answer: 173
